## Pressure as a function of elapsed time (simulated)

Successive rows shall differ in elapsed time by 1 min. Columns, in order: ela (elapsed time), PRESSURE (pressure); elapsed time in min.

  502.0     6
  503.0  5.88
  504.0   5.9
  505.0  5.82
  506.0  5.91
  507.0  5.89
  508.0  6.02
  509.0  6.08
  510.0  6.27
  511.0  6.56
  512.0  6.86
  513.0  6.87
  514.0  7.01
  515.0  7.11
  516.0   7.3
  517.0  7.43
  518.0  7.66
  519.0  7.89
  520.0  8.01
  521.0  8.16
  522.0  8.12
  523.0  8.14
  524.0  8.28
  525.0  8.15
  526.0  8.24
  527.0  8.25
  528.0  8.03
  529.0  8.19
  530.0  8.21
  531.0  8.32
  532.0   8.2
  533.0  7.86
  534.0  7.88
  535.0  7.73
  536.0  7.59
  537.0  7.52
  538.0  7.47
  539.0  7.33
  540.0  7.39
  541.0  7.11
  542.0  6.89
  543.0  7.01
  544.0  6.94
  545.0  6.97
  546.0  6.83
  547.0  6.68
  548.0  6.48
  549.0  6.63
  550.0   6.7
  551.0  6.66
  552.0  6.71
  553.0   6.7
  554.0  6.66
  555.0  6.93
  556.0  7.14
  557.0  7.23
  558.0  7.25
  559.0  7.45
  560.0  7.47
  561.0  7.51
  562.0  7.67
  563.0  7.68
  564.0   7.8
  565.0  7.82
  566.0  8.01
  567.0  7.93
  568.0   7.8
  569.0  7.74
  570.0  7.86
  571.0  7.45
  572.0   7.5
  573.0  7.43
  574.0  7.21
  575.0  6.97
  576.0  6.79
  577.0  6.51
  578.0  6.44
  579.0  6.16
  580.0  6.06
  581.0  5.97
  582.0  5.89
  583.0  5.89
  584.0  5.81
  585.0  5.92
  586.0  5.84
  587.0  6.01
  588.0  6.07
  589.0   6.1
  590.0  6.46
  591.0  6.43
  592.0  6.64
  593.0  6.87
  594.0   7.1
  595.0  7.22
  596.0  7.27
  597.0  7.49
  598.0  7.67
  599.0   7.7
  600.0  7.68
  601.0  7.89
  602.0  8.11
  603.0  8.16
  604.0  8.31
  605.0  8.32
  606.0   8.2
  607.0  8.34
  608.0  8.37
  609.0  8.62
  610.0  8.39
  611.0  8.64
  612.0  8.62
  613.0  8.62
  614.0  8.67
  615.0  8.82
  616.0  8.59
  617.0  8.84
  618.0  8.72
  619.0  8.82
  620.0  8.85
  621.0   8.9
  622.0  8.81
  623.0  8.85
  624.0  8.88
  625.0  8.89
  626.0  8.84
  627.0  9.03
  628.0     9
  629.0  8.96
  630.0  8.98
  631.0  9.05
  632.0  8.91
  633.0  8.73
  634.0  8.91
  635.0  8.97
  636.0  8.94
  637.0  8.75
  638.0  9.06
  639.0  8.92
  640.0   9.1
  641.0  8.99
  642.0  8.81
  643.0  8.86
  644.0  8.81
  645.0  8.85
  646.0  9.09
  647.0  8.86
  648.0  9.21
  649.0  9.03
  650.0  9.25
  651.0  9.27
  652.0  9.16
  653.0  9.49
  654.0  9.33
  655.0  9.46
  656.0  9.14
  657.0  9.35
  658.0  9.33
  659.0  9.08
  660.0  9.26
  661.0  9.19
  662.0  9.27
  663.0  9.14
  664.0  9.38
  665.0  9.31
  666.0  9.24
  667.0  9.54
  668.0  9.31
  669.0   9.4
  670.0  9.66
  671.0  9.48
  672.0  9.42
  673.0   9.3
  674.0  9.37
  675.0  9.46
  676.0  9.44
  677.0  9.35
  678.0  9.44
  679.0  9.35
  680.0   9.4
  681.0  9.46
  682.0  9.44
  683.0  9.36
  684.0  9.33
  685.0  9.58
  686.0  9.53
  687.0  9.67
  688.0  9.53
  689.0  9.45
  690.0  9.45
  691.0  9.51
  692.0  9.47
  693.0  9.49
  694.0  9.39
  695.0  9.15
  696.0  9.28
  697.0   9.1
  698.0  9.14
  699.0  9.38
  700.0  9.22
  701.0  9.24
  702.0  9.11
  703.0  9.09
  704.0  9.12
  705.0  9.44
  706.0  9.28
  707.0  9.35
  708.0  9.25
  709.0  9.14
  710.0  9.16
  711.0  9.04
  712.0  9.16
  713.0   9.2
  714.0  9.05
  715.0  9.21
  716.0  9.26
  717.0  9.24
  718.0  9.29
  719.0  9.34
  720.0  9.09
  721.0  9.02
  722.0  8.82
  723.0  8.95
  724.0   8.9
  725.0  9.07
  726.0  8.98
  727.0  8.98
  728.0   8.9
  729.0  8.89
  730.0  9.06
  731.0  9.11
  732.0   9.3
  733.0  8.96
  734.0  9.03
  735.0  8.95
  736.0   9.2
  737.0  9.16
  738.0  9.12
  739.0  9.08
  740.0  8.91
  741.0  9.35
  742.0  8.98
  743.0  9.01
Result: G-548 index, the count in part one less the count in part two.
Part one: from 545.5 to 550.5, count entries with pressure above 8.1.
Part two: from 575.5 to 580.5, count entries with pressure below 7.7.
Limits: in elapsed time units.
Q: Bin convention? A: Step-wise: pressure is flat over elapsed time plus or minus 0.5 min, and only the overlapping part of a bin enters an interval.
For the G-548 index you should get -5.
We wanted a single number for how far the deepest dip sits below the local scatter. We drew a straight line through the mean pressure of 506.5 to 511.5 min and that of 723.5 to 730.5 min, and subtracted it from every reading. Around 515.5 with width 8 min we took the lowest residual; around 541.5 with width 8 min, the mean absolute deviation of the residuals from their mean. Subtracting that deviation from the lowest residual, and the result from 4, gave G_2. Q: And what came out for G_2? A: 3.6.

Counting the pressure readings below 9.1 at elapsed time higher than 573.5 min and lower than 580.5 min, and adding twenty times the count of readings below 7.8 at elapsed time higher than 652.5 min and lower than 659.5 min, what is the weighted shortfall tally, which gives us 7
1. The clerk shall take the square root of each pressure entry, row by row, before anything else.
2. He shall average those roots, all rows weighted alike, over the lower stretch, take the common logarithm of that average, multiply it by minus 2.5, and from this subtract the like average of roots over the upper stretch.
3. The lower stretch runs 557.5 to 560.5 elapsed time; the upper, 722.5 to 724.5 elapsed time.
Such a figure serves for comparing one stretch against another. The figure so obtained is -4.07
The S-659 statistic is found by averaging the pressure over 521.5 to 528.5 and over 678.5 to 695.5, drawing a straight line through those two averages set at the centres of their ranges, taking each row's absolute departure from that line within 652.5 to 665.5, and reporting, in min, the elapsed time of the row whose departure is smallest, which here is 662.0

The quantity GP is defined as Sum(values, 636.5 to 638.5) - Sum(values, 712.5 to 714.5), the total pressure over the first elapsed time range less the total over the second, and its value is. -0.4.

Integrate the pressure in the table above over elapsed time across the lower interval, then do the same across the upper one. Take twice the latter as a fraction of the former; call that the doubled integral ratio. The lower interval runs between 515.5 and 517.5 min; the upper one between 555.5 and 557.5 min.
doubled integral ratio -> 2.0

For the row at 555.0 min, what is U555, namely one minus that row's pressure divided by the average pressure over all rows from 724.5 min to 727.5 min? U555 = 0.23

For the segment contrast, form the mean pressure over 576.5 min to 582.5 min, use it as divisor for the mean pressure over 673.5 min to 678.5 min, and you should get 1.53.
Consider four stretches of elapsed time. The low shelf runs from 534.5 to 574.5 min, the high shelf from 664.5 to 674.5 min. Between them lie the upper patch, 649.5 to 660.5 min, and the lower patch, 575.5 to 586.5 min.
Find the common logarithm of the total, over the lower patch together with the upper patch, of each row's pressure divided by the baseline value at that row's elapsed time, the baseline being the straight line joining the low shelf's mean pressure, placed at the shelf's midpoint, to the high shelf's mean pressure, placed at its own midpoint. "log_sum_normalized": 1.30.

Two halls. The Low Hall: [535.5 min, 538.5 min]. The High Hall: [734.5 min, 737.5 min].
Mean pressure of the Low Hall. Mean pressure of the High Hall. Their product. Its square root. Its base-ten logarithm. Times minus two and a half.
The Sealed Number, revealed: -2.29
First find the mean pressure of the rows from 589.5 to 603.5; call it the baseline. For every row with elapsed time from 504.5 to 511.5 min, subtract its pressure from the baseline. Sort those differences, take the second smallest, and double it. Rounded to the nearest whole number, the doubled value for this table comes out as 2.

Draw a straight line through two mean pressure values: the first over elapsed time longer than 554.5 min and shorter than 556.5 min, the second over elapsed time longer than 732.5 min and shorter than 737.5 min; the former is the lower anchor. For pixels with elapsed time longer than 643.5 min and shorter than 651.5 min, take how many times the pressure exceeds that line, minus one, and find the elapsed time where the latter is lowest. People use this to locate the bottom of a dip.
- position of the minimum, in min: 644.0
